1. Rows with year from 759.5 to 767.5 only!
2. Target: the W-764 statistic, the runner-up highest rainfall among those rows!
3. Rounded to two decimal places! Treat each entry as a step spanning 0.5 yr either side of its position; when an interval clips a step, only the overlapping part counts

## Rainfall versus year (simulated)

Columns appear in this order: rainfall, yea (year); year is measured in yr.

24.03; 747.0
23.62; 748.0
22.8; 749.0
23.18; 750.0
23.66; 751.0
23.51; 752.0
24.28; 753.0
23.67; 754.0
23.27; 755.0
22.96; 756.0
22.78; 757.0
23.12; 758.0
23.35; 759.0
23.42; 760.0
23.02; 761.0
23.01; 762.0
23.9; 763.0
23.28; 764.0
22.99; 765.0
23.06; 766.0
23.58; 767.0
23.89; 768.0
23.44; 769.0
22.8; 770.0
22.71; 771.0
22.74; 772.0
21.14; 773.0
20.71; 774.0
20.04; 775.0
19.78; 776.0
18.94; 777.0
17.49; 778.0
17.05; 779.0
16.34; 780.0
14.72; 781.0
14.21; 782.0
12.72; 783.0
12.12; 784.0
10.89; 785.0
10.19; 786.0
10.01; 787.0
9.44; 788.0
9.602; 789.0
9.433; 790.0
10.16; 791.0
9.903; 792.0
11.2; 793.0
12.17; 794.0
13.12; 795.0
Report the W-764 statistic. 23.58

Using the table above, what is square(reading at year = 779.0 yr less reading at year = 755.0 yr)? 39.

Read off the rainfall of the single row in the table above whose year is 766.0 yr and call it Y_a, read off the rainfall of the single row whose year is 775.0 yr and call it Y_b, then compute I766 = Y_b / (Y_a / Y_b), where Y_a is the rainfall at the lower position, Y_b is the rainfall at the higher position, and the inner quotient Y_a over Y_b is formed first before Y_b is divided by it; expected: 17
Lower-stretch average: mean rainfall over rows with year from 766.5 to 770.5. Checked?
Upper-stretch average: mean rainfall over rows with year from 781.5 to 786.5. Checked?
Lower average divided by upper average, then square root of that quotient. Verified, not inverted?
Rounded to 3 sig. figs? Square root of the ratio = 1.40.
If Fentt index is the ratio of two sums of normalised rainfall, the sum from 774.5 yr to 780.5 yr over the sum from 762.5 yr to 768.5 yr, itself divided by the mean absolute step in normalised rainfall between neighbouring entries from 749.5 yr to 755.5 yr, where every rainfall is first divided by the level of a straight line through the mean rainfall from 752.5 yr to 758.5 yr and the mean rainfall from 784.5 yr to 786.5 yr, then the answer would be 53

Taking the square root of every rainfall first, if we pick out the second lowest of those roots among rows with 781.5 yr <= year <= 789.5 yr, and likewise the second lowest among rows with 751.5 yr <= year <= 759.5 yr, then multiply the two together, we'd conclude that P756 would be 14.8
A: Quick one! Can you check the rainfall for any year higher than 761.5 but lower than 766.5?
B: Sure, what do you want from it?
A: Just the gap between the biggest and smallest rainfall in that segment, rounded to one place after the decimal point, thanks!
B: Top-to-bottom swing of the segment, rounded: 0.9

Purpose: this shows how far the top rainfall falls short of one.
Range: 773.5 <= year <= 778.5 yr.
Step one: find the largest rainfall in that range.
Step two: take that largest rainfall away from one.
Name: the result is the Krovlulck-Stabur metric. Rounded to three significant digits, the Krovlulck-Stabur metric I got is -19.7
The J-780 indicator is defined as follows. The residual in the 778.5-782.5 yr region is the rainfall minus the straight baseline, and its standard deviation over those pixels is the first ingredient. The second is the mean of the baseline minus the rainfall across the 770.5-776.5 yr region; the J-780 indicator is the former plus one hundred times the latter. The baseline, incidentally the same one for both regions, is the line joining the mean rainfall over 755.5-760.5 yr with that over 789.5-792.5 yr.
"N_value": -430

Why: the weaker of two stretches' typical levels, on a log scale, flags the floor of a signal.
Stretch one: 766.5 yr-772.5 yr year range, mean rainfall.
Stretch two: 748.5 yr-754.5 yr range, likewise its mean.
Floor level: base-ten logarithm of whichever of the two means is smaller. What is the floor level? 1.37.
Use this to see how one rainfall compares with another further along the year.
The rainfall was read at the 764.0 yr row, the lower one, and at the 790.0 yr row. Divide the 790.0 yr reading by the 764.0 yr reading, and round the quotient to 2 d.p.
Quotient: 0.41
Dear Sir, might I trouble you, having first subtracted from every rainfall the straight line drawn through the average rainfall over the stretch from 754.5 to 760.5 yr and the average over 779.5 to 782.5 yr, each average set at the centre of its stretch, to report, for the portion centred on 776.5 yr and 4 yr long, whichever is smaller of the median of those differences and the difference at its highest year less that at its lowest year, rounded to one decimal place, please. -1.5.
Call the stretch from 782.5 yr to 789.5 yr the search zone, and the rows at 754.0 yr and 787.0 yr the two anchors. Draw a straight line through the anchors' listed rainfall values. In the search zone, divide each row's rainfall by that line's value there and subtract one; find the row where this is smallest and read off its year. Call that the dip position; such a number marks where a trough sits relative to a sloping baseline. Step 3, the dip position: 786.0 yr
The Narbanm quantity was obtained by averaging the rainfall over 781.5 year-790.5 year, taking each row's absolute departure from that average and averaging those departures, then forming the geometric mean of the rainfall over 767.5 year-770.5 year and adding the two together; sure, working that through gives 24.7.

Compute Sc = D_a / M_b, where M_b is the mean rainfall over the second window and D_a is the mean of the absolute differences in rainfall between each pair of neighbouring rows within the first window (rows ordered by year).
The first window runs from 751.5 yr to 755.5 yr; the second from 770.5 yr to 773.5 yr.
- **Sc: 0.027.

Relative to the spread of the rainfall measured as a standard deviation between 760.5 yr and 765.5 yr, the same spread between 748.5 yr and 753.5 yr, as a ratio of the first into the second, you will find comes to 1.43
